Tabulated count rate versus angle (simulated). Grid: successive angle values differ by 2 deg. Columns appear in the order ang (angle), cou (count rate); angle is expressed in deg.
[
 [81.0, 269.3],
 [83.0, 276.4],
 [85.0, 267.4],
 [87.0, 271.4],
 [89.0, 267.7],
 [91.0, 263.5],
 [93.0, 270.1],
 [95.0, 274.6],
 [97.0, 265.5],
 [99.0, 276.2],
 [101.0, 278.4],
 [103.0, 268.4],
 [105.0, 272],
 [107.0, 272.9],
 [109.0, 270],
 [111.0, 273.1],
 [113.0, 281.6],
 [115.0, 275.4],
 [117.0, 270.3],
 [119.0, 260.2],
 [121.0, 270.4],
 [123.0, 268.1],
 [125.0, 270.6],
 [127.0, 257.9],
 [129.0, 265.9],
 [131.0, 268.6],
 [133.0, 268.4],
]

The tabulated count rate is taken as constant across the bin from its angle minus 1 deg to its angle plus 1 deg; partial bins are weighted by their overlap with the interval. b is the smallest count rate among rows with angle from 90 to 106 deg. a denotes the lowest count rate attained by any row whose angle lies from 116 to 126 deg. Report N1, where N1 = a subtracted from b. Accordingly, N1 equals 3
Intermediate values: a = 260.2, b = 263.5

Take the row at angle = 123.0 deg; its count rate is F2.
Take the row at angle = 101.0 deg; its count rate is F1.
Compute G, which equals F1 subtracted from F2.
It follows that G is -10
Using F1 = 278.4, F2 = 268.1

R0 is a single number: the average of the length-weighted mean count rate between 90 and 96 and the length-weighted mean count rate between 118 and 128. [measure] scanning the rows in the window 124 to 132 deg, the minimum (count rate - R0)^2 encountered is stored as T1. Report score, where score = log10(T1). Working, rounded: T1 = 1.4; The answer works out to 0.1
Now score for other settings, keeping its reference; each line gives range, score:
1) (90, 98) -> 0.6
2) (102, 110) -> 0.0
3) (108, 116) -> 0.8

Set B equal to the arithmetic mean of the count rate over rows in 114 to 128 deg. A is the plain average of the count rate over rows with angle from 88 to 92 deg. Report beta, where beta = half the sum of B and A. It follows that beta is 267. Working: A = 266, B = 268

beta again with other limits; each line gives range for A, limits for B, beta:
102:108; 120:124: 270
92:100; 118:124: 269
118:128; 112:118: 271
